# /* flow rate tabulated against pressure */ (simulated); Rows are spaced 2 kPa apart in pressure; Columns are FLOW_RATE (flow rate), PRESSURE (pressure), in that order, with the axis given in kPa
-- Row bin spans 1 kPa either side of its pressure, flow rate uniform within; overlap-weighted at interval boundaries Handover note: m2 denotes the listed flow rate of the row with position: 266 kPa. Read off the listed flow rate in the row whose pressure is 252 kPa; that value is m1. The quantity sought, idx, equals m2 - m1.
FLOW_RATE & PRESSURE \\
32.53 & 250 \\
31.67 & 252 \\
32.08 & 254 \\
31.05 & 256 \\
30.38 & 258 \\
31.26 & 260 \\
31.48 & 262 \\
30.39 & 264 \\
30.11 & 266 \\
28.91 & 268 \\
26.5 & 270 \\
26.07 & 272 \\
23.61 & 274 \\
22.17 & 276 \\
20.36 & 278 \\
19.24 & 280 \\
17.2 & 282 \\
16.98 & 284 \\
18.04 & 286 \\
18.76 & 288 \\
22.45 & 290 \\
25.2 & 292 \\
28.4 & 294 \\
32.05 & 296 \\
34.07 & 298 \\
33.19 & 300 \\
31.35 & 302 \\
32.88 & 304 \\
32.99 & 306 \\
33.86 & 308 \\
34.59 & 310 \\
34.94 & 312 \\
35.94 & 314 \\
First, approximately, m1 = 31.67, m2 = 30.11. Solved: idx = -2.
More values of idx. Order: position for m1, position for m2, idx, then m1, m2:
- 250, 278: -12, 32.53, 20.36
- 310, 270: -8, 34.59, 26.5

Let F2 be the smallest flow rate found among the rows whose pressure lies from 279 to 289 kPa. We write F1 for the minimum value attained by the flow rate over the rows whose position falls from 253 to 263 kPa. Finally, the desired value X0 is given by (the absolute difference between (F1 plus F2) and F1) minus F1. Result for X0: -13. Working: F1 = 30.38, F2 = 16.98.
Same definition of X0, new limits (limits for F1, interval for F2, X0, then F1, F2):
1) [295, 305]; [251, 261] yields -1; 31.35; 30.38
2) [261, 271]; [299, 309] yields 5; 26.5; 31.35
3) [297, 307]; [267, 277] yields -9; 31.35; 22.17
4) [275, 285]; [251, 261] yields 13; 16.98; 30.38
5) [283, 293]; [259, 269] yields 12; 16.98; 28.91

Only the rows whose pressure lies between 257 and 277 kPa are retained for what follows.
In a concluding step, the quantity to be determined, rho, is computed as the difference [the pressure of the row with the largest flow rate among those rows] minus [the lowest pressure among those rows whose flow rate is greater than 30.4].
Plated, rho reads 2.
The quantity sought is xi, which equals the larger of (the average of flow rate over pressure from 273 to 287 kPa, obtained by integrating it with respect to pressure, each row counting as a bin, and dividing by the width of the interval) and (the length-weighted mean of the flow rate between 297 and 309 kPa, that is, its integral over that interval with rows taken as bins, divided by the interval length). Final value 33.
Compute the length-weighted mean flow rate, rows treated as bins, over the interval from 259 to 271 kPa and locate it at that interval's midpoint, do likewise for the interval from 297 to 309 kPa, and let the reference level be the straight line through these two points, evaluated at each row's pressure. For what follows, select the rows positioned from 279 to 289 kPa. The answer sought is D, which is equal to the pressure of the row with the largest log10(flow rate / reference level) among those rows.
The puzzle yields 280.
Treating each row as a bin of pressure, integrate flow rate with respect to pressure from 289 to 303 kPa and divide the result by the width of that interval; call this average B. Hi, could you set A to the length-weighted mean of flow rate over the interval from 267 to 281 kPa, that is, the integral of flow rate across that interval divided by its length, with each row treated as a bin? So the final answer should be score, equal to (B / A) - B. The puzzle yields -28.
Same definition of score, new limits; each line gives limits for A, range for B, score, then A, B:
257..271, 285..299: -25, 30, 26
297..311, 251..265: -30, 33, 31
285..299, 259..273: -28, 26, 29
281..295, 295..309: -31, 21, 33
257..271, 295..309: -32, 30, 33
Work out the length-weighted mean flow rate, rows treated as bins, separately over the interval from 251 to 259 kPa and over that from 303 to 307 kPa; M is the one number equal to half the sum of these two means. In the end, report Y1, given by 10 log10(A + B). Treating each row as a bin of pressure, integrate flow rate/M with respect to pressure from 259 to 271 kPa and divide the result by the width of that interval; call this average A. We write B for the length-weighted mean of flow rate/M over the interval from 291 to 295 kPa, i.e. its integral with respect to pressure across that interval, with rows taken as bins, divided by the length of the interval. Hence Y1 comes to 2.5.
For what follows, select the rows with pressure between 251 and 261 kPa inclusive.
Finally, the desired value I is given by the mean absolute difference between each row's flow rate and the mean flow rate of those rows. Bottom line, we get 0.5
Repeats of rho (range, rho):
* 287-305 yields 2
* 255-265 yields 6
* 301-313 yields 10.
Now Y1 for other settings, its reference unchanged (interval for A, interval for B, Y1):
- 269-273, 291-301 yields 2.5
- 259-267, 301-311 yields 3.0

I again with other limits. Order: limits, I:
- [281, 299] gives 5.6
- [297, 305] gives 0.8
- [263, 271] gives 1.3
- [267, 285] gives 3.5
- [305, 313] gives 0.7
